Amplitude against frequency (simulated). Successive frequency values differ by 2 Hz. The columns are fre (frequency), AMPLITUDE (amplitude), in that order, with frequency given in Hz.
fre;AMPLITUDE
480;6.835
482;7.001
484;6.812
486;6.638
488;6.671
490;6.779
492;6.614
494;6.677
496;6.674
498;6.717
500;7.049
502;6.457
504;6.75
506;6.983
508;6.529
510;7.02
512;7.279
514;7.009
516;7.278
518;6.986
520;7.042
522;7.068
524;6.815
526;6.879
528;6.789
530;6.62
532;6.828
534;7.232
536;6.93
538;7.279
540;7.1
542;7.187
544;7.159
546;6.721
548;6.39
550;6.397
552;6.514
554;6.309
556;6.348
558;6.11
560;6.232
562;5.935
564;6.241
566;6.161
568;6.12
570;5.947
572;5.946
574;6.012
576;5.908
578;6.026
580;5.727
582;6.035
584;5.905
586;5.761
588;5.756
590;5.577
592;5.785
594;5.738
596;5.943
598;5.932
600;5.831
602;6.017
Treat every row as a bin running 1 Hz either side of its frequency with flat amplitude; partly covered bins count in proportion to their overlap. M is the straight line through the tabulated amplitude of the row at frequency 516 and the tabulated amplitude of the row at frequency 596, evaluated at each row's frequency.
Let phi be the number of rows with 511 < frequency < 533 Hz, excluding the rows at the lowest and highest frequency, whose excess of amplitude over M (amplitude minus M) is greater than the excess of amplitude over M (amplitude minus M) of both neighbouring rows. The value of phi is 3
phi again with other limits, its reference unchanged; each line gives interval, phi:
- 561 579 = 2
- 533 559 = 4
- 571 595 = 5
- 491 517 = 3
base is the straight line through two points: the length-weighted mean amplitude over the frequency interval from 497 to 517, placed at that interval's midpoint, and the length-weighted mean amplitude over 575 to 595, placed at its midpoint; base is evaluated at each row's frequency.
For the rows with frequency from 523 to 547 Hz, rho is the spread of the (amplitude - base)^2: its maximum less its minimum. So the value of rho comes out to 0.64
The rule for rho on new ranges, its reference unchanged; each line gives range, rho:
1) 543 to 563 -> 0.59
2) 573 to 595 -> 0.03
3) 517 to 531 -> 0.14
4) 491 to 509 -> 0.27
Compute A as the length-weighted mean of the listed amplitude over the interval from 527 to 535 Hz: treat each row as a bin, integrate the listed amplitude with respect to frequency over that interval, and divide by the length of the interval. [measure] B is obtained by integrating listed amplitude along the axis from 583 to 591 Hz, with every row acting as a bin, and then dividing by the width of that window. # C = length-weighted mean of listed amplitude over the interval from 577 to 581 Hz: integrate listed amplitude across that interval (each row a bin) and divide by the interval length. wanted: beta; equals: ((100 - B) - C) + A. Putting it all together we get 95.2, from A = 6.9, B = 5.7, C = 5.88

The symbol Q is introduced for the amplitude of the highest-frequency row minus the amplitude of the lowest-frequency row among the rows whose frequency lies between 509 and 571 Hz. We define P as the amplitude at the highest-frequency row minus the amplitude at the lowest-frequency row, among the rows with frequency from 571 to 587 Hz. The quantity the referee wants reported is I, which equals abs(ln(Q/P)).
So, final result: 1.8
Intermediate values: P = -0.2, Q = -1.1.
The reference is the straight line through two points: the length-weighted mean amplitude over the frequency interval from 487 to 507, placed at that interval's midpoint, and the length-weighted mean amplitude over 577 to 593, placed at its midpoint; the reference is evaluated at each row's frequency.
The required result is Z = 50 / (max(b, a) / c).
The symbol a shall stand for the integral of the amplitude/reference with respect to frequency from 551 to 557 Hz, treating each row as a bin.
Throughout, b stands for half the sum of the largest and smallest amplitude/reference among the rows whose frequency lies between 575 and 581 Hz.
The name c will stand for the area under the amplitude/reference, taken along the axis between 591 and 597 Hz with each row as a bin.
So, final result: 48.9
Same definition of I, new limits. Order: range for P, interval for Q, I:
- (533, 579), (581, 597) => 2.6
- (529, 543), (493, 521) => 0.4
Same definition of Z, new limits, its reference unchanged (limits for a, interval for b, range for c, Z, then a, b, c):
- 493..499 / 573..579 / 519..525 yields 54.3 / 5.9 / 1.01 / 6.46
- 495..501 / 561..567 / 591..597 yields 50.2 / 6.1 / 1.01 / 6.10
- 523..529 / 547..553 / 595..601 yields 48.9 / 6.4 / 1.04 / 6.23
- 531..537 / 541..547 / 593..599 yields 46.7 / 6.6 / 1.11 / 6.17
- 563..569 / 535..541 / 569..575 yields 48.8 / 6.2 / 1.12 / 6.01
